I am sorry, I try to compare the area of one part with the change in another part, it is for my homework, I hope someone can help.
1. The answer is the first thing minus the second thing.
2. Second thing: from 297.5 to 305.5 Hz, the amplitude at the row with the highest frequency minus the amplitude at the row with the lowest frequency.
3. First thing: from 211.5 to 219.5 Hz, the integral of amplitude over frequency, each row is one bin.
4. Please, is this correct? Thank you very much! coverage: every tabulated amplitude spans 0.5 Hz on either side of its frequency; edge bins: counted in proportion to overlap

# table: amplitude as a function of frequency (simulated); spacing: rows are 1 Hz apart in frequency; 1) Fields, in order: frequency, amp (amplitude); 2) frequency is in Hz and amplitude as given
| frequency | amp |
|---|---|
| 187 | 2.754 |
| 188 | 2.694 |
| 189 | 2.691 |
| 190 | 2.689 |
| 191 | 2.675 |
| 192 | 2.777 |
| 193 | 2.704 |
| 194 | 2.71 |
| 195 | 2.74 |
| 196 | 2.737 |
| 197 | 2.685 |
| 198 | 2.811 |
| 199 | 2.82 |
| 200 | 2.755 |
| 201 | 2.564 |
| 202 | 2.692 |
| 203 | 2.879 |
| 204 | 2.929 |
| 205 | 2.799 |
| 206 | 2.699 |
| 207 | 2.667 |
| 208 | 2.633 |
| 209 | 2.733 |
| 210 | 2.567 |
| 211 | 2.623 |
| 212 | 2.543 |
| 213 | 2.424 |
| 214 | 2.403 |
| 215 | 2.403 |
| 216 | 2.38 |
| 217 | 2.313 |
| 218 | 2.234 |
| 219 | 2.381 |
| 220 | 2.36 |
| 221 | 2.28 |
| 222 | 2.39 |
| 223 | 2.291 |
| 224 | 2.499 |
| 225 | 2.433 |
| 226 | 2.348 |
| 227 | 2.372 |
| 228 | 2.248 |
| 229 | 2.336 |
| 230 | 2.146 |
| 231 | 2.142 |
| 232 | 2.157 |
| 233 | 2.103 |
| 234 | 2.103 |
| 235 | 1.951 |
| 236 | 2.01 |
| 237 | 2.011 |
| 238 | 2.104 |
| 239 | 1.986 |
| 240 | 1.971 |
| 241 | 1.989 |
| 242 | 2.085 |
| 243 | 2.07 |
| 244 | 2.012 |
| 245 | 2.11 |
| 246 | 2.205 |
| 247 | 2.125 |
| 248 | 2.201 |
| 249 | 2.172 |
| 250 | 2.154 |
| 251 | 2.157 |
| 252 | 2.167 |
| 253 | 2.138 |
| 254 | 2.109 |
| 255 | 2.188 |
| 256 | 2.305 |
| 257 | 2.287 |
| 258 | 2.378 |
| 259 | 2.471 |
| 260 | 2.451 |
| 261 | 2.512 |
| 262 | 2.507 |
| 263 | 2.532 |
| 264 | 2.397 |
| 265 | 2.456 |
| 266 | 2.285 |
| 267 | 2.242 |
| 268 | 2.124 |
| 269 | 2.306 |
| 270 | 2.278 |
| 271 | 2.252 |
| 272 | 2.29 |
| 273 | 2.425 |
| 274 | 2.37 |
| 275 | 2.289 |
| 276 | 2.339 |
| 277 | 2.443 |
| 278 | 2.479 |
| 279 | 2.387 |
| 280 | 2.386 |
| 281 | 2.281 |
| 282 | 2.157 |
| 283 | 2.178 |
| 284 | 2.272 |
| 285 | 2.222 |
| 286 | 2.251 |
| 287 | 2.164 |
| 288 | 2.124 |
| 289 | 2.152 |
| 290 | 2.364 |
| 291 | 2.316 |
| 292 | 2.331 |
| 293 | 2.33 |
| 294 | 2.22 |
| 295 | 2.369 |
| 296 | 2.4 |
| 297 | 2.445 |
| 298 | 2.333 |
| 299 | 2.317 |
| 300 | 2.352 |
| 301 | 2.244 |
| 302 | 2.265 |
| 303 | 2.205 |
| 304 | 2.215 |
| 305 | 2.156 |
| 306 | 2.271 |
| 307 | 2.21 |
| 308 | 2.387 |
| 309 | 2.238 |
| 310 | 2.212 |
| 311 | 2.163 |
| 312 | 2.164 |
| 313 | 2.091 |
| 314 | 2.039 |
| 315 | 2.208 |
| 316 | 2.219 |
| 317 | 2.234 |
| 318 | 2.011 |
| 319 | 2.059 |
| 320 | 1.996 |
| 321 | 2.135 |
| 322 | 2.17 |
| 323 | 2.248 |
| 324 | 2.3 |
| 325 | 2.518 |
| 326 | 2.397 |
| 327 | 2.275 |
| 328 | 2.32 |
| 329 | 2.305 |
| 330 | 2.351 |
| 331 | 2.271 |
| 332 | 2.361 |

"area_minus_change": 19.3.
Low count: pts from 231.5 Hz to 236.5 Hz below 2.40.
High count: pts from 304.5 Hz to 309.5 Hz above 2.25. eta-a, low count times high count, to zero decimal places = 10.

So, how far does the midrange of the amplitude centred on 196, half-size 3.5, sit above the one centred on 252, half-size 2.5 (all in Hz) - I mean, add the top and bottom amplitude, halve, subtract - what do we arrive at 0.61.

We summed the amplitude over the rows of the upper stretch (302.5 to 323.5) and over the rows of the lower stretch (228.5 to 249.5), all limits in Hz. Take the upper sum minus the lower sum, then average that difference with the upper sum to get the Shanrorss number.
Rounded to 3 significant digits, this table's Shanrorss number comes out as 23.6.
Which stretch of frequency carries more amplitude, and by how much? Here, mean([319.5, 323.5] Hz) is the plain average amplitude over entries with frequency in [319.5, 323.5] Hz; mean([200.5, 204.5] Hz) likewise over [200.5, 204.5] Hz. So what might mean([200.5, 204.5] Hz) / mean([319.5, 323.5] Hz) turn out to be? 1.29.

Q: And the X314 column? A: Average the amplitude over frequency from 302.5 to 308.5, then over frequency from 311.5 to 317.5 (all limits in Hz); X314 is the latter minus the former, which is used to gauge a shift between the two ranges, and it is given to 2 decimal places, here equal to -0.08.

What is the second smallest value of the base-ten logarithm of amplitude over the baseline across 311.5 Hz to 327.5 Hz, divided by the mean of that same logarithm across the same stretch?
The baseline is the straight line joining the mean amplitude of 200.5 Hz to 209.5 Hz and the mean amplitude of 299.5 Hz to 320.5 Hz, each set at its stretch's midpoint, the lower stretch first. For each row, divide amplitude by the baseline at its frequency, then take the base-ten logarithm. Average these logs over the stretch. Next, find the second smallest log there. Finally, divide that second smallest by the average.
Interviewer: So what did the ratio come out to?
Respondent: -3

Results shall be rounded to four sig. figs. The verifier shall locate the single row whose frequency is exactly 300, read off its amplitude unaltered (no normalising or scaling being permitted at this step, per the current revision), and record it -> 2.352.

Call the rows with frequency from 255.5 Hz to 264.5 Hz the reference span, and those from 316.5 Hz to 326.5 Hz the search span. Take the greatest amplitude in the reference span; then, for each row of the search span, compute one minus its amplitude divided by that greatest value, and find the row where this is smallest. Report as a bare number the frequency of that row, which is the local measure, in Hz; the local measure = 325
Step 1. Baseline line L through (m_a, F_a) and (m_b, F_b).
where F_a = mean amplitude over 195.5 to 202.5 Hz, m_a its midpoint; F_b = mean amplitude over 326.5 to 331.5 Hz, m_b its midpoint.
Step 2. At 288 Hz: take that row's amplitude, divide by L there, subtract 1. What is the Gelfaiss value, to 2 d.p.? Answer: -0.13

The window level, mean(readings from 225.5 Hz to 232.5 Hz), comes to 2.2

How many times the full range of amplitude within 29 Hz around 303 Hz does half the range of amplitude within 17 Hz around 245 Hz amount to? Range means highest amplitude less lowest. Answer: 0.29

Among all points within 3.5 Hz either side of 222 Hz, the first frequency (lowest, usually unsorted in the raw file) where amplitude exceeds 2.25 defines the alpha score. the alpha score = 219 Hz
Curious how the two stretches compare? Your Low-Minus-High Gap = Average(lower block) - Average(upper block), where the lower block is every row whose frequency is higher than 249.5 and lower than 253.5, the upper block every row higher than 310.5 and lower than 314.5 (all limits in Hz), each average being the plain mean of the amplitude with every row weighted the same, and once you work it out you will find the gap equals 0.0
